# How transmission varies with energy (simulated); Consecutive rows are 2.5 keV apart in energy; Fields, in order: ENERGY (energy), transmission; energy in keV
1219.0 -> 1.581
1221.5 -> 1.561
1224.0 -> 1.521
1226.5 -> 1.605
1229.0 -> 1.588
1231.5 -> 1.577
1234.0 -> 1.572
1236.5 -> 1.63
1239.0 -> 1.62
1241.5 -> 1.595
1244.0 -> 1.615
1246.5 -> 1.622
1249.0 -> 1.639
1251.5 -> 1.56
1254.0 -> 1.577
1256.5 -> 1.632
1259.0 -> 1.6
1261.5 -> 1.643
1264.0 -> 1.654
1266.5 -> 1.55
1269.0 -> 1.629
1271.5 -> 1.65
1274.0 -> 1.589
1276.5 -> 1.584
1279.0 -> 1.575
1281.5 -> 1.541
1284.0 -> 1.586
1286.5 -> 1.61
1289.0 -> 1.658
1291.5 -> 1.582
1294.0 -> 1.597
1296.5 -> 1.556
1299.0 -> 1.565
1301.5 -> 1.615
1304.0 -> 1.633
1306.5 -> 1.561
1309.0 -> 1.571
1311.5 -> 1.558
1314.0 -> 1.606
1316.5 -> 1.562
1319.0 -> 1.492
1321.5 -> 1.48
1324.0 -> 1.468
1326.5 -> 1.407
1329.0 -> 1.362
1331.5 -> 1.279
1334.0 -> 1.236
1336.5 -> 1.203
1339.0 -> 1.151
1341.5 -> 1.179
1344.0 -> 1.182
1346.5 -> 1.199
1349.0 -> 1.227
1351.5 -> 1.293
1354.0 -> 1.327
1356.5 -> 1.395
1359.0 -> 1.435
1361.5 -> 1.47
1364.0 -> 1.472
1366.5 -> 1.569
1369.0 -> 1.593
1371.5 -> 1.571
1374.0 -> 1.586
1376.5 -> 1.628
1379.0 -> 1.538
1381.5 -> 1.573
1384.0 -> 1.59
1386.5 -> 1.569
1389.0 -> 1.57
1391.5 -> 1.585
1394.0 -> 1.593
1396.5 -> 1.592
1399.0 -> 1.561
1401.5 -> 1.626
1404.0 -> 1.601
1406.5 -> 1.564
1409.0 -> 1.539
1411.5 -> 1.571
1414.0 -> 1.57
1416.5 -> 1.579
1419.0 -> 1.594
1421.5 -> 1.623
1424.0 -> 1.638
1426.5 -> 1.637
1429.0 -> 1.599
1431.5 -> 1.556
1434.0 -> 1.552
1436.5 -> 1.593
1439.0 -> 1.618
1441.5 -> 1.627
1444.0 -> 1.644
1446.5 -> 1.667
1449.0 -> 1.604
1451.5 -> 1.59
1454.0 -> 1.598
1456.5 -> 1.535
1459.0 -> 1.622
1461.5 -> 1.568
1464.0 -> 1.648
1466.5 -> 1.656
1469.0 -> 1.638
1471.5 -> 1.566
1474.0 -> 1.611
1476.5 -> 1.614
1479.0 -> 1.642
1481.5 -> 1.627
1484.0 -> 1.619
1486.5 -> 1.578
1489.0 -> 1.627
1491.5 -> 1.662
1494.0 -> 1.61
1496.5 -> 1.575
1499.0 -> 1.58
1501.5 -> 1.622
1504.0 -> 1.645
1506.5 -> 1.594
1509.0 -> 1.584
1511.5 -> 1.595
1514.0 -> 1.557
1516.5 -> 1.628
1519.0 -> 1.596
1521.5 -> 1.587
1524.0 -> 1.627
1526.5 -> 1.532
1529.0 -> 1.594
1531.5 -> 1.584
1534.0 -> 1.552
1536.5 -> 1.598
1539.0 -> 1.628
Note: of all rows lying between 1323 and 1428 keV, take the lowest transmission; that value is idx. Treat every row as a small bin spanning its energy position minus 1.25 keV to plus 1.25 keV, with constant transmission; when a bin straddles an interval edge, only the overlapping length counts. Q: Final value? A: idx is 1.151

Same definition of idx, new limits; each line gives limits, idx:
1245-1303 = 1.541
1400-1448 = 1.539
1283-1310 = 1.556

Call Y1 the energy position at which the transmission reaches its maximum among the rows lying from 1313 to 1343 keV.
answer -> 1314.0 keV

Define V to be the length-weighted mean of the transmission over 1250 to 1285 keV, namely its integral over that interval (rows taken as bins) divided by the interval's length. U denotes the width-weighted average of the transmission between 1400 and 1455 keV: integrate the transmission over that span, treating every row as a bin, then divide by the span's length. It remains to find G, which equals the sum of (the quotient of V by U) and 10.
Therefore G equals 11.00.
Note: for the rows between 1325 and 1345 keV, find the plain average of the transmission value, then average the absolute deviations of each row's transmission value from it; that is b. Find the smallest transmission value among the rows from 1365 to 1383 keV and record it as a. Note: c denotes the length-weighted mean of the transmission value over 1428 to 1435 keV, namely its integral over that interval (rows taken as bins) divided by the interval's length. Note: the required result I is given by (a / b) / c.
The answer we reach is 13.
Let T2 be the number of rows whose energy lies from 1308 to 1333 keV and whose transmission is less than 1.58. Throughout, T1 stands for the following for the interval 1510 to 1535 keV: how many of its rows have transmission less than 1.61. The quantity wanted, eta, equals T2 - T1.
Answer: 1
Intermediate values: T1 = 8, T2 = 9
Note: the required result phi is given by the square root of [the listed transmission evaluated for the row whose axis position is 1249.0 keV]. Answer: 1.28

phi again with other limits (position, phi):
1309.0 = 1.25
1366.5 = 1.25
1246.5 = 1.27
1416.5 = 1.26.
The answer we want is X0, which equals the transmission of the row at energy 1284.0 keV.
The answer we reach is 1.586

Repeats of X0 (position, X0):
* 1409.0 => 1.539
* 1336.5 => 1.203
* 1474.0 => 1.611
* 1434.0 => 1.552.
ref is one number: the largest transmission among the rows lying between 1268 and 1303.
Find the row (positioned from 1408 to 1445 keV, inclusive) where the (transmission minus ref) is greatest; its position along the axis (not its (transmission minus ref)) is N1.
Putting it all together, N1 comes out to 1444.0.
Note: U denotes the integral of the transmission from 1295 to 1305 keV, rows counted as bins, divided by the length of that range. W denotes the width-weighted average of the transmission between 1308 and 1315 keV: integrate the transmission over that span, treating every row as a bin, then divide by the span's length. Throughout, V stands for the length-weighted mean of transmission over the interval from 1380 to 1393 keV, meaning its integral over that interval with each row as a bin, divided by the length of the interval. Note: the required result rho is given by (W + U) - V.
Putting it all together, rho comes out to 1.59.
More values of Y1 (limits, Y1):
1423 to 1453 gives 1446.5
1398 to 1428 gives 1424.0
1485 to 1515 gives 1491.5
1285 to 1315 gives 1289.0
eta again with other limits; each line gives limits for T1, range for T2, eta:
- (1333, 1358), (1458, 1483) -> -8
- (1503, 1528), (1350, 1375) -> 1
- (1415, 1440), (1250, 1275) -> -3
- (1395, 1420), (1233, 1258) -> -6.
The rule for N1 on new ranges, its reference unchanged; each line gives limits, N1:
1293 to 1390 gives 1304.0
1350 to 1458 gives 1446.5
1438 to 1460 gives 1446.5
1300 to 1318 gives 1304.0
